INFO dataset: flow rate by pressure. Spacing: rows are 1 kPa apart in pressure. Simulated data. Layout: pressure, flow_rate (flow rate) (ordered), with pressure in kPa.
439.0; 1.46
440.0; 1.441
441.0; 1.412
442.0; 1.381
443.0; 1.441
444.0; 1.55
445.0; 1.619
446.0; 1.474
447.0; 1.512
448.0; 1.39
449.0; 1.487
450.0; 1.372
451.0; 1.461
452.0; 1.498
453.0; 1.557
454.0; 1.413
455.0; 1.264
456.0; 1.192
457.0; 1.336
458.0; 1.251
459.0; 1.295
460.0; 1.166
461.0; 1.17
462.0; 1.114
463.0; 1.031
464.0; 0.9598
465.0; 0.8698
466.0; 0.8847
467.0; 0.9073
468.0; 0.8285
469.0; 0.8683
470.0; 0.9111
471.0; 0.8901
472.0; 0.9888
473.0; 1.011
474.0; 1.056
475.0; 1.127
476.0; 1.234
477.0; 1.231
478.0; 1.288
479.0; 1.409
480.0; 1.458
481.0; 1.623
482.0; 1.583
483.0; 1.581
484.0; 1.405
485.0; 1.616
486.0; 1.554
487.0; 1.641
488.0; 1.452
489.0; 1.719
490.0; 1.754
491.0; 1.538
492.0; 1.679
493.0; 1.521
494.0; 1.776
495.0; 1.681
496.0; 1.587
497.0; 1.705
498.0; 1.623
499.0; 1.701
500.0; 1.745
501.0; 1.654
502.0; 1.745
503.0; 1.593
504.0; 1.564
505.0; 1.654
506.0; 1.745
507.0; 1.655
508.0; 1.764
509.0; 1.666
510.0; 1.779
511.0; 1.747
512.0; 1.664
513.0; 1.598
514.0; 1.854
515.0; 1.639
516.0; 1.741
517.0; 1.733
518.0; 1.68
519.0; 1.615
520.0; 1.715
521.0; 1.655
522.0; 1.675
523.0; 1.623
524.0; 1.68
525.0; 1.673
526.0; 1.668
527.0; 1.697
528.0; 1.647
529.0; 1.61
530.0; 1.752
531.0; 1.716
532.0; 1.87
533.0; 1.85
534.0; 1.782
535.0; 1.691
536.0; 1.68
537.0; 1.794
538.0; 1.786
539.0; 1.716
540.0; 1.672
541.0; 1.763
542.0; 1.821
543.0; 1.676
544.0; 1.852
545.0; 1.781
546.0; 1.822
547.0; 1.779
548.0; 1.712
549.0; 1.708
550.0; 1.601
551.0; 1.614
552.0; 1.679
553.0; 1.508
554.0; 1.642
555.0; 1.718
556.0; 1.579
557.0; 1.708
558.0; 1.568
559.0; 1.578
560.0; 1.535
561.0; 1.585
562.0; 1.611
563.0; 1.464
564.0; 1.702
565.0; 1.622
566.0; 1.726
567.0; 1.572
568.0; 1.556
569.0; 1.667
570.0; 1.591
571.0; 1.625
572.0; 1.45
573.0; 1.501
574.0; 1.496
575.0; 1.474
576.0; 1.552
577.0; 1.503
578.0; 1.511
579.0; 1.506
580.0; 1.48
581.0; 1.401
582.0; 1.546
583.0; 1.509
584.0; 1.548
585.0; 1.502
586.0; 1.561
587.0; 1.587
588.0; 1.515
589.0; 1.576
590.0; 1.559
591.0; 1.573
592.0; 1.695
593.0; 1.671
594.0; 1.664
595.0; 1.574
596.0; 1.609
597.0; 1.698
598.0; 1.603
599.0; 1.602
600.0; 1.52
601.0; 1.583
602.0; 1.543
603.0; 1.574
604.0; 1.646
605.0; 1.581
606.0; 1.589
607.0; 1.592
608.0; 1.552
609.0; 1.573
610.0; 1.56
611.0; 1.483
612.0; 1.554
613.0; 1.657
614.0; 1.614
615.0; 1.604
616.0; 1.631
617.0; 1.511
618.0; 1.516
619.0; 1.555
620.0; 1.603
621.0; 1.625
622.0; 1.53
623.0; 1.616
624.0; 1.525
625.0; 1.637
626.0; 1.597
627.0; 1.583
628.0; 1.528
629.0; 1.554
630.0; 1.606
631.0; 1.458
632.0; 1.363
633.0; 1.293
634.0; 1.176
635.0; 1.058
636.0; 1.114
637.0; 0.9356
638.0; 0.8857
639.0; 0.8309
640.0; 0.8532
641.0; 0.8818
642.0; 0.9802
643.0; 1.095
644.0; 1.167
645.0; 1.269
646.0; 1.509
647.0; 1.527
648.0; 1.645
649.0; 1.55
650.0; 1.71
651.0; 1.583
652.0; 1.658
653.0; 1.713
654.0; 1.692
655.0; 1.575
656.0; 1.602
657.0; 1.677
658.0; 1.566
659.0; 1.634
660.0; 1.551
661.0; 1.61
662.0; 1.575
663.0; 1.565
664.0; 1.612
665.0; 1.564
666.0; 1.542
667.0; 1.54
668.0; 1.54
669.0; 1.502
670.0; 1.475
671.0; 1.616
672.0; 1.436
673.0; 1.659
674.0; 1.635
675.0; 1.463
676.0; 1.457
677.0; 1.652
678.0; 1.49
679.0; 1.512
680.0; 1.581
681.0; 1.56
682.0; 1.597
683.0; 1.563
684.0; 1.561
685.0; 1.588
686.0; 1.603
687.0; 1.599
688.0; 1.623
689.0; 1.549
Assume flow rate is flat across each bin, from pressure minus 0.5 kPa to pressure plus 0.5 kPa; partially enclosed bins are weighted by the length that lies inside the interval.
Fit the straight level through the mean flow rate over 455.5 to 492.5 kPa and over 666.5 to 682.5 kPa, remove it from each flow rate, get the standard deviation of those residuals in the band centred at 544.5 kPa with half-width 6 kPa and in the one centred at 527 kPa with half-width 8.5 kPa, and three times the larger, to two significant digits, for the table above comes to 0.22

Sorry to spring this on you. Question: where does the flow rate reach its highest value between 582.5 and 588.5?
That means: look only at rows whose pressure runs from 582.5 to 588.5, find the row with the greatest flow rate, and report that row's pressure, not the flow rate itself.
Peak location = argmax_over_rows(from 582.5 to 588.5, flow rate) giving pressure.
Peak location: 587.0 kPa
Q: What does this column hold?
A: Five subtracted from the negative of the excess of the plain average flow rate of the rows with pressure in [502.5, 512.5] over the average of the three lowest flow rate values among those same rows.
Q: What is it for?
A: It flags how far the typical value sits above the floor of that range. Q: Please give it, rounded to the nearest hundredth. -5.08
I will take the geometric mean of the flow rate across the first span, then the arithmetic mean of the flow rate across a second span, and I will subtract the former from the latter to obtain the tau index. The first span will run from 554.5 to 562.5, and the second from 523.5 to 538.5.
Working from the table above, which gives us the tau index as 0.1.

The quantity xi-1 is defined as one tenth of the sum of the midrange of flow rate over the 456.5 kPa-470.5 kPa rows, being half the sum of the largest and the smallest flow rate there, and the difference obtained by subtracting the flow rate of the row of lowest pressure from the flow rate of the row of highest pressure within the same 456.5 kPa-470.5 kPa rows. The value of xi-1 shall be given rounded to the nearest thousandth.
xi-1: 0.066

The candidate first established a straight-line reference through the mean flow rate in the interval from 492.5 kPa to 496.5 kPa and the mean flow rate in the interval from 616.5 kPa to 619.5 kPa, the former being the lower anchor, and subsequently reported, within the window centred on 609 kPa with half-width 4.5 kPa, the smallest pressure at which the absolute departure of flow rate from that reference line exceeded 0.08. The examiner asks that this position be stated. 613.0 kPa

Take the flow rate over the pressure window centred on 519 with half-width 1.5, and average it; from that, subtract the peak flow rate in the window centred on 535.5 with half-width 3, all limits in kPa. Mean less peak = -0.18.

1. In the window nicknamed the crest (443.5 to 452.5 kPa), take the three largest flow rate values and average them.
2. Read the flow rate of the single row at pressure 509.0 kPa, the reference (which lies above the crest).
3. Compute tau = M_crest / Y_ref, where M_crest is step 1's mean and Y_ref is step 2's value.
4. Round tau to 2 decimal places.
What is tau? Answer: 0.94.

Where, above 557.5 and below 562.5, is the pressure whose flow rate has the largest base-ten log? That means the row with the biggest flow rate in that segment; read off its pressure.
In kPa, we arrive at 562.0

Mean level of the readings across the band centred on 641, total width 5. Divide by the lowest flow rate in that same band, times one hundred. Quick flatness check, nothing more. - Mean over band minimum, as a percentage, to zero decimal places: 112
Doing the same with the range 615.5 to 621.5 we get 104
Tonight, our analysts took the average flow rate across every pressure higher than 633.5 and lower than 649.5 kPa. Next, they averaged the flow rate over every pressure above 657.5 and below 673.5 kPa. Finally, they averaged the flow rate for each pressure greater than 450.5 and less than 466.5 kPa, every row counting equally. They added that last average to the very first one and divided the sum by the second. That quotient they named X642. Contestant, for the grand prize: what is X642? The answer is 1.52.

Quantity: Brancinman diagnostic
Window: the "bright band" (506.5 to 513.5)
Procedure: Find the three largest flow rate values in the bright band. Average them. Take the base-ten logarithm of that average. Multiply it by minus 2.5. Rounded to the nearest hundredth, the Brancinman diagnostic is -0.62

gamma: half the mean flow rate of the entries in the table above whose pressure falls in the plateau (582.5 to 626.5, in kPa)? 0.79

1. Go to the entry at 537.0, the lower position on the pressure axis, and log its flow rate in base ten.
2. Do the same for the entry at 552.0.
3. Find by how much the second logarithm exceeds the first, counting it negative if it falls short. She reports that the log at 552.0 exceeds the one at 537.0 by -0.029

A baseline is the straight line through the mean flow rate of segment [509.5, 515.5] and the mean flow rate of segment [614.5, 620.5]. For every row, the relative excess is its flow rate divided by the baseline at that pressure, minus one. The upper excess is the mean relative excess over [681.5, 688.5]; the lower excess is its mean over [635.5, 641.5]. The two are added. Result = -0.33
